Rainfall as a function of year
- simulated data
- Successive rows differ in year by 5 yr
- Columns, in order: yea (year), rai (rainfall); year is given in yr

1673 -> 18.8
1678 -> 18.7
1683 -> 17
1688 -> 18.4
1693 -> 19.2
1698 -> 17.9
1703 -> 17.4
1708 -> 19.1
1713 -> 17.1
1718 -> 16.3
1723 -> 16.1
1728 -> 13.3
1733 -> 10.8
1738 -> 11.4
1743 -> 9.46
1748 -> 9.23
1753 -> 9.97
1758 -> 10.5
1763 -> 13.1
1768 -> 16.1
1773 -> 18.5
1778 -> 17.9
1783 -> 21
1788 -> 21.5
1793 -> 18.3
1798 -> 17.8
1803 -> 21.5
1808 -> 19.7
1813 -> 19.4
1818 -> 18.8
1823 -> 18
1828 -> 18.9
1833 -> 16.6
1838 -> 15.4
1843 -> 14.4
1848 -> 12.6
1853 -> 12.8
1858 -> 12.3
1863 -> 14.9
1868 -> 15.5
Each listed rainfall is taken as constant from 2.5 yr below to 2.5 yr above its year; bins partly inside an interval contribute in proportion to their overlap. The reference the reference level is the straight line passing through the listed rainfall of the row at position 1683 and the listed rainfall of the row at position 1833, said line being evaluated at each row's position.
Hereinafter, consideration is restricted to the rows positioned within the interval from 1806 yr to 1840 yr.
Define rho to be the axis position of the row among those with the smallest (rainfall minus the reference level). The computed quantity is 1838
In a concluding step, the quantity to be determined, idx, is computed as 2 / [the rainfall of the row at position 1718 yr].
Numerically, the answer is 0.12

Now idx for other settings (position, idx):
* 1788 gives 0.09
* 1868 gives 0.13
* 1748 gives 0.22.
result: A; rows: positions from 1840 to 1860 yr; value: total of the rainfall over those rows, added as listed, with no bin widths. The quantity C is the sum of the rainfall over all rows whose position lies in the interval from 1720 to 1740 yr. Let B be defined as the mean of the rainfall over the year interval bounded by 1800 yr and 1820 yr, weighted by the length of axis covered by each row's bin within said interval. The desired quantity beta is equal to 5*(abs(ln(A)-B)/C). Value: 1.5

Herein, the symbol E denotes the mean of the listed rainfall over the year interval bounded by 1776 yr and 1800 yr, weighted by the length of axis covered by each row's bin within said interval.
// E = 19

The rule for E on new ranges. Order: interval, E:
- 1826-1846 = 16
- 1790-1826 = 19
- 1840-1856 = 13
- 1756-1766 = 12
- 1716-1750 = 12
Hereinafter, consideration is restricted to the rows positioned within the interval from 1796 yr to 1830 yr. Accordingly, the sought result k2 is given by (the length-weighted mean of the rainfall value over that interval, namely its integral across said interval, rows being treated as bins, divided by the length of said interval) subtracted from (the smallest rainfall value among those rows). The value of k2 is -1.4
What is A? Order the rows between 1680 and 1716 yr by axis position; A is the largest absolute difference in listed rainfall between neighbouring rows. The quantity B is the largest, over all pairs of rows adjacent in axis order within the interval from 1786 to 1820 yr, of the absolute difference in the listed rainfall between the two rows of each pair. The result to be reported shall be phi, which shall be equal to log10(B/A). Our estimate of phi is 0.27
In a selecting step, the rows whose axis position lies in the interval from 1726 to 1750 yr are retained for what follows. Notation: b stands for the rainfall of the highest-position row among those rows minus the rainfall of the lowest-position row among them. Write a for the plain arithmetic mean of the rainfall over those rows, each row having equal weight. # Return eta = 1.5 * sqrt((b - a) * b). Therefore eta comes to 11.7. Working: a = 11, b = -4.1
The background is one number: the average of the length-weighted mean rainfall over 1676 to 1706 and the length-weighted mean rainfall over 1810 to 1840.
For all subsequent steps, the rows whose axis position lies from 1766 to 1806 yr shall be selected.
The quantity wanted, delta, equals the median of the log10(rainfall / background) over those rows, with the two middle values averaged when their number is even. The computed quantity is 0.01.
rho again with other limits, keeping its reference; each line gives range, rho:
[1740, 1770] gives 1748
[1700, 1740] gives 1733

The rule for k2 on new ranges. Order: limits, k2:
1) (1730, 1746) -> -1.1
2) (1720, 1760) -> -2.2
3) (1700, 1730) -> -3.3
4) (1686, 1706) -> -0.8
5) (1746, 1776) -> -3.8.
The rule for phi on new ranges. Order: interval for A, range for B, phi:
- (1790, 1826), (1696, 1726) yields -0.27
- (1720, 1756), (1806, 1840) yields -0.09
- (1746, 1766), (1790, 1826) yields 0.15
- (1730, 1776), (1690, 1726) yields -0.18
